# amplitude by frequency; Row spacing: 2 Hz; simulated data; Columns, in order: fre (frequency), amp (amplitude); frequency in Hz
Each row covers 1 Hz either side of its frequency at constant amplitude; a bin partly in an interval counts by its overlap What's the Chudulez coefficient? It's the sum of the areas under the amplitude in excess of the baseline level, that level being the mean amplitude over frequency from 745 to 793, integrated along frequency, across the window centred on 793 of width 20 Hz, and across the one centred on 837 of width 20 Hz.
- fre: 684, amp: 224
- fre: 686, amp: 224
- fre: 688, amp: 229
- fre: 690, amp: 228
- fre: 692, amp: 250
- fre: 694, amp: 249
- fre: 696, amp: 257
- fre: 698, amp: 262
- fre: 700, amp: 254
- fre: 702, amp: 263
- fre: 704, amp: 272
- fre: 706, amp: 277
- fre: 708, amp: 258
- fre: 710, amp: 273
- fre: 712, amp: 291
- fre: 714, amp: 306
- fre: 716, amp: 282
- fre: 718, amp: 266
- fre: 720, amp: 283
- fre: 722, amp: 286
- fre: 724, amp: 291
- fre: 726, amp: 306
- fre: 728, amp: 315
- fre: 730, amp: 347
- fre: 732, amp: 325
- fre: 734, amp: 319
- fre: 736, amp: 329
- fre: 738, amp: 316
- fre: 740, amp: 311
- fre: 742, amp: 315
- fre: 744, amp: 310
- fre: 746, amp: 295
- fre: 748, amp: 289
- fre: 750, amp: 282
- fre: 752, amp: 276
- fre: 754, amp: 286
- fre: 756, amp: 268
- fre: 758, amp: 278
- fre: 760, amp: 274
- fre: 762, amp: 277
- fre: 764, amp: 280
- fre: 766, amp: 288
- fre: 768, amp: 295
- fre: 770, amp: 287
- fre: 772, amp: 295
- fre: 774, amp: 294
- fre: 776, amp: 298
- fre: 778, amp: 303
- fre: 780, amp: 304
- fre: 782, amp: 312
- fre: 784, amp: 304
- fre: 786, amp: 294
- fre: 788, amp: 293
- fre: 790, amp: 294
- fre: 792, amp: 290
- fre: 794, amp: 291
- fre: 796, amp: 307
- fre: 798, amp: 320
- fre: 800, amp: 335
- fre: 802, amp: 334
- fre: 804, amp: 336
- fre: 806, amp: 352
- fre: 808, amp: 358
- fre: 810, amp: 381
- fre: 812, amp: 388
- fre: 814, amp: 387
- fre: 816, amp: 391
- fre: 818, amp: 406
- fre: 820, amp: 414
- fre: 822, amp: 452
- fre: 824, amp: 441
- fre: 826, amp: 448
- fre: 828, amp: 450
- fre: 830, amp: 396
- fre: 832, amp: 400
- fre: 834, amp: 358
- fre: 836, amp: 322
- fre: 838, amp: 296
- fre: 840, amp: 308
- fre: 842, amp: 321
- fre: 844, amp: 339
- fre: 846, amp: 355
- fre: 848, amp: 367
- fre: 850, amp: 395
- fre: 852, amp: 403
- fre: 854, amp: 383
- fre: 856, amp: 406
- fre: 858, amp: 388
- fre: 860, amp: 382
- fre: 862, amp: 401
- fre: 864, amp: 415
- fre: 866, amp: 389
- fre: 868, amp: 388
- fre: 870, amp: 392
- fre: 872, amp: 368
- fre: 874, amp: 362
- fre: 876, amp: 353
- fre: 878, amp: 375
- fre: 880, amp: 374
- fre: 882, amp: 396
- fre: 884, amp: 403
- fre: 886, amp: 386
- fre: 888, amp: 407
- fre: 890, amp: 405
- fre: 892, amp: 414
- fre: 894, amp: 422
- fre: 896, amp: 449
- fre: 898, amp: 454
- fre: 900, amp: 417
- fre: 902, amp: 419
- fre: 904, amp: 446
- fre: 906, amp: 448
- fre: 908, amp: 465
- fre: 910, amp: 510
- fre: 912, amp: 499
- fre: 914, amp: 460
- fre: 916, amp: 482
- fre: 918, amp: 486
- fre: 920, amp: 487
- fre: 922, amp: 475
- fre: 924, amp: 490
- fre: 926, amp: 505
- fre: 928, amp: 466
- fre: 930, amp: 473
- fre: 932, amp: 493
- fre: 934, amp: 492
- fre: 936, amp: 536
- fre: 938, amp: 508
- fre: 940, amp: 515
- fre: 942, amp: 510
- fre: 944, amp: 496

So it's 1621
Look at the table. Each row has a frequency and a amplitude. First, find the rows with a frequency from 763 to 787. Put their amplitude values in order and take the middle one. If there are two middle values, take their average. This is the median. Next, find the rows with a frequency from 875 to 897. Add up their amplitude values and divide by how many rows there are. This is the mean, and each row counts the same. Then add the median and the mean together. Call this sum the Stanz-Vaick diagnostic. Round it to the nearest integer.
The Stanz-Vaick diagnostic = 694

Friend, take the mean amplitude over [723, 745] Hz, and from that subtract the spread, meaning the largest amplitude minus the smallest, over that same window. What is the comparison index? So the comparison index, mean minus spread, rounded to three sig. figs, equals 261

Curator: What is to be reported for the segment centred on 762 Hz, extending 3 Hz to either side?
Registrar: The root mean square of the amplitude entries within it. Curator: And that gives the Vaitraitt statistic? 277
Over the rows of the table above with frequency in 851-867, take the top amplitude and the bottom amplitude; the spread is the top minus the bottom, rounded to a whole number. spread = 33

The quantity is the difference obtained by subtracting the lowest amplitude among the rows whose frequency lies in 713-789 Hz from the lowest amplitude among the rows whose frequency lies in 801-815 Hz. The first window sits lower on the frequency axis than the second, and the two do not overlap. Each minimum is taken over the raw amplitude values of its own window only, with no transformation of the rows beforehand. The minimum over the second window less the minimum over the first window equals 68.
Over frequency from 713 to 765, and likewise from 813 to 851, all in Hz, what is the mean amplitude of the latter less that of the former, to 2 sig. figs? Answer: 85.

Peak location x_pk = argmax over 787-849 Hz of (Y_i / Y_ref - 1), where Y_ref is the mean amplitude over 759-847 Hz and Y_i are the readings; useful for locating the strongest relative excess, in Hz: 822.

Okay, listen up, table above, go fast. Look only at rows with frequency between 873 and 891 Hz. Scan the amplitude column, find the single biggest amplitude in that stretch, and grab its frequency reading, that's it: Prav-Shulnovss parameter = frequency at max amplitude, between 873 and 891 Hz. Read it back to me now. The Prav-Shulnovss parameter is 888 Hz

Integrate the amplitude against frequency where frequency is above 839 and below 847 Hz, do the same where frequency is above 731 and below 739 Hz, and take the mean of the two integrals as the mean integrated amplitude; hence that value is 2612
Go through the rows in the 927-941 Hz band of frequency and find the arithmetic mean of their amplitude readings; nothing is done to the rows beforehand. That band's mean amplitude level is 498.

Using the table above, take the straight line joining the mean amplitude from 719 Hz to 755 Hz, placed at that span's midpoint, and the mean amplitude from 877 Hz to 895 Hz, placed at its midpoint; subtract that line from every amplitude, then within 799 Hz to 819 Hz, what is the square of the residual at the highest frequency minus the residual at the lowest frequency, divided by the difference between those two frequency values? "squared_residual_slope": 11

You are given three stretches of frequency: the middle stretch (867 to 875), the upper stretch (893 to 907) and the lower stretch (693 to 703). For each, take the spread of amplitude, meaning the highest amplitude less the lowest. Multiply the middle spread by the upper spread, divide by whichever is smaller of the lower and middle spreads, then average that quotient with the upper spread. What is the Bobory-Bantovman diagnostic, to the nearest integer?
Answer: 58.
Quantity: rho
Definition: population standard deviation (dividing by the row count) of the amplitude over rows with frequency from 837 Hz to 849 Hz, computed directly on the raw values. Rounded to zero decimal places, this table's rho 25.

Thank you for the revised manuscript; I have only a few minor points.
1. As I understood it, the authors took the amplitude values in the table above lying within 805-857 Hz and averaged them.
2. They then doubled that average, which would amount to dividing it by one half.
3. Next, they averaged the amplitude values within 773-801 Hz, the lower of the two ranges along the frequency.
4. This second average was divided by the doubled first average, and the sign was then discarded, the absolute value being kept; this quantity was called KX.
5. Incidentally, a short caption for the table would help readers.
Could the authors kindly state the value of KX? 0.397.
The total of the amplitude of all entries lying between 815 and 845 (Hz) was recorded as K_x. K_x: 5742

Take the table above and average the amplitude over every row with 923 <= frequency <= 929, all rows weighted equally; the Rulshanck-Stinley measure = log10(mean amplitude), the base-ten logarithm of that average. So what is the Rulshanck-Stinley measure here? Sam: 2.69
